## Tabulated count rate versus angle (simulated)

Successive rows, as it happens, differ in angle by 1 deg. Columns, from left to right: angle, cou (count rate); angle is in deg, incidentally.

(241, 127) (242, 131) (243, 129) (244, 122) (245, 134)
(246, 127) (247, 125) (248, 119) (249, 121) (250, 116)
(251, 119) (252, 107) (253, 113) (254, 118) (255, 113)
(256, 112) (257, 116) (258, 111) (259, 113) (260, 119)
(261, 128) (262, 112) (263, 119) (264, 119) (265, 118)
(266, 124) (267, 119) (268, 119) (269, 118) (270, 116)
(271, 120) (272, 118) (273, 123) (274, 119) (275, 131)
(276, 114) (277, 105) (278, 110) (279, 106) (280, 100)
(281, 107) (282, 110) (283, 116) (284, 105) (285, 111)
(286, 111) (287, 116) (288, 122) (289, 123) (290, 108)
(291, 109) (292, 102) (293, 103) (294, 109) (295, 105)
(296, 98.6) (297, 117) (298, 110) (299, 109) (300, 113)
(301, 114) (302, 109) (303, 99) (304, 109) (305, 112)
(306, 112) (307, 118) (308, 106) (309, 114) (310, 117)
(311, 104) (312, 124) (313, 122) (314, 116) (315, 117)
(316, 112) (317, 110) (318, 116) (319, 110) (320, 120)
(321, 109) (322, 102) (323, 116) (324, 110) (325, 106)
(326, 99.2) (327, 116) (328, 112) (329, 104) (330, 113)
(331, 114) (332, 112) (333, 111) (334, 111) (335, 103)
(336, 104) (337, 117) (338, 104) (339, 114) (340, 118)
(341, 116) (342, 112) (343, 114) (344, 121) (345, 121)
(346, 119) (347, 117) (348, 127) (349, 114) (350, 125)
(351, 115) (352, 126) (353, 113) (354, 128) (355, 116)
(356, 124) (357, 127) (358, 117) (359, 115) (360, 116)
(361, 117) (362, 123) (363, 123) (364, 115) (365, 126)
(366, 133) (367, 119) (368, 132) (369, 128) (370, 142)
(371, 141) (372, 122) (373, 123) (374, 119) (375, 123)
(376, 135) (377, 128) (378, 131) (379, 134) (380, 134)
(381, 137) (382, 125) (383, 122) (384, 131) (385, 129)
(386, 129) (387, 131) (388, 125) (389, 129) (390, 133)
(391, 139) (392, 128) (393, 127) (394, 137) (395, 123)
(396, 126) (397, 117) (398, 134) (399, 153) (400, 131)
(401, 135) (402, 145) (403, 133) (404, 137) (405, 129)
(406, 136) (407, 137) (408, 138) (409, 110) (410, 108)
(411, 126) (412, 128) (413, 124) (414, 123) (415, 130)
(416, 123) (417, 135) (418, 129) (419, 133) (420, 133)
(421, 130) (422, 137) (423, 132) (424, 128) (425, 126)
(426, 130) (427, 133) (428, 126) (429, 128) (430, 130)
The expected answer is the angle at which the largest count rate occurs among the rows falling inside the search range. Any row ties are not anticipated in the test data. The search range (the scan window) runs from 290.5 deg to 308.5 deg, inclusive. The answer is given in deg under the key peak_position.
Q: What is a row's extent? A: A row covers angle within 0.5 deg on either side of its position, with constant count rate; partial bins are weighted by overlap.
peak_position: 307 deg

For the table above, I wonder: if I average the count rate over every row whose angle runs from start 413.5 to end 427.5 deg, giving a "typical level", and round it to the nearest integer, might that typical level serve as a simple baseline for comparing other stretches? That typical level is 130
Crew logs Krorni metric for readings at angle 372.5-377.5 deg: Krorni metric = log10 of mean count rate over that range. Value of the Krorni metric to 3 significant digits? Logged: 2.10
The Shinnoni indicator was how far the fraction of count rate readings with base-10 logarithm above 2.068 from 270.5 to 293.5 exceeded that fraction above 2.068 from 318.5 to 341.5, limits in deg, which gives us 0.17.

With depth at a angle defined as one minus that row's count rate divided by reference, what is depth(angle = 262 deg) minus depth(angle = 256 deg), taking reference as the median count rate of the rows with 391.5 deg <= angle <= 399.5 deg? 0.00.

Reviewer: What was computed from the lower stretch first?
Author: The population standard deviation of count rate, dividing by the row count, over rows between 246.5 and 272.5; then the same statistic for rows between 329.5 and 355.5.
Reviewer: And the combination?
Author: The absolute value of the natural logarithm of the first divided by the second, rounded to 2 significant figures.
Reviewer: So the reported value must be 0.36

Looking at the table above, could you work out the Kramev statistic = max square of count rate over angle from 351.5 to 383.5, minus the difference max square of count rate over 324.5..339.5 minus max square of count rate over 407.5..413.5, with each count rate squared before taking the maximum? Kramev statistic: 25519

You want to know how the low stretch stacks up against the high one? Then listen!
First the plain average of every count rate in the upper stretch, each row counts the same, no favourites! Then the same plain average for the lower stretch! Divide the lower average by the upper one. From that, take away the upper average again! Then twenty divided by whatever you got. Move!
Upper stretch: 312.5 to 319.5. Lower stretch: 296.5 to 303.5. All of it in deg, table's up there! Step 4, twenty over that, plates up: -0.176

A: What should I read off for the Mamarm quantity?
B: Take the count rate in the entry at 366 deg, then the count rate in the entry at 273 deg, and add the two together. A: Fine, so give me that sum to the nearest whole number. 256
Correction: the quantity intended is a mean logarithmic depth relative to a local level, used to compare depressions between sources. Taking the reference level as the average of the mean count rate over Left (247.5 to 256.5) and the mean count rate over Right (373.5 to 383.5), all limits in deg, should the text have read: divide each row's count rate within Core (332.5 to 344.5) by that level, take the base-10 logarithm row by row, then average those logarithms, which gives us -0.0376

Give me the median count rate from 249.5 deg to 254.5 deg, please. 116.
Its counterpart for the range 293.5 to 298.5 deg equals 109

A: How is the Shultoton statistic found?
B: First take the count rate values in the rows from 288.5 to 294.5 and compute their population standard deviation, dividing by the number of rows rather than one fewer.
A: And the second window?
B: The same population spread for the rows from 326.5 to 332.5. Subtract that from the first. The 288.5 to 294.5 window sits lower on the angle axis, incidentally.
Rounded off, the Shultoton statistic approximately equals 3.1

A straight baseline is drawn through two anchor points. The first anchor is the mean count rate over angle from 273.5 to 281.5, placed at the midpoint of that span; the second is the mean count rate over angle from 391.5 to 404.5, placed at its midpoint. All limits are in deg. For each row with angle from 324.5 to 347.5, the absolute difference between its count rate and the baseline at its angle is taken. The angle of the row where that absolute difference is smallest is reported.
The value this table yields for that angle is 344 deg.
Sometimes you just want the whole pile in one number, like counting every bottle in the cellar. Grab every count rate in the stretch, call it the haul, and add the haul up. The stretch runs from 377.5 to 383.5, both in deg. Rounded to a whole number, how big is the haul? 783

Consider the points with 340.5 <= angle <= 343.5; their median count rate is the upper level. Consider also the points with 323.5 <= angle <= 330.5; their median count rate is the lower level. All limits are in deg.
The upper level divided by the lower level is 1.04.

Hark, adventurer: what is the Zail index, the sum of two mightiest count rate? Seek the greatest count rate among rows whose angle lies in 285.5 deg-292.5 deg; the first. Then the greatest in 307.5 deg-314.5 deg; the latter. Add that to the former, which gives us 247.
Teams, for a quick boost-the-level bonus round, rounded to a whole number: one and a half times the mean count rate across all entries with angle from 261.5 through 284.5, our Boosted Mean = 173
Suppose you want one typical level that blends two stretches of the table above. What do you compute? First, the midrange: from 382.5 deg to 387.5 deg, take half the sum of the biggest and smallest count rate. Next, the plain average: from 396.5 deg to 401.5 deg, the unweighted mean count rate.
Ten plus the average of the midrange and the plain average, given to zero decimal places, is 140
